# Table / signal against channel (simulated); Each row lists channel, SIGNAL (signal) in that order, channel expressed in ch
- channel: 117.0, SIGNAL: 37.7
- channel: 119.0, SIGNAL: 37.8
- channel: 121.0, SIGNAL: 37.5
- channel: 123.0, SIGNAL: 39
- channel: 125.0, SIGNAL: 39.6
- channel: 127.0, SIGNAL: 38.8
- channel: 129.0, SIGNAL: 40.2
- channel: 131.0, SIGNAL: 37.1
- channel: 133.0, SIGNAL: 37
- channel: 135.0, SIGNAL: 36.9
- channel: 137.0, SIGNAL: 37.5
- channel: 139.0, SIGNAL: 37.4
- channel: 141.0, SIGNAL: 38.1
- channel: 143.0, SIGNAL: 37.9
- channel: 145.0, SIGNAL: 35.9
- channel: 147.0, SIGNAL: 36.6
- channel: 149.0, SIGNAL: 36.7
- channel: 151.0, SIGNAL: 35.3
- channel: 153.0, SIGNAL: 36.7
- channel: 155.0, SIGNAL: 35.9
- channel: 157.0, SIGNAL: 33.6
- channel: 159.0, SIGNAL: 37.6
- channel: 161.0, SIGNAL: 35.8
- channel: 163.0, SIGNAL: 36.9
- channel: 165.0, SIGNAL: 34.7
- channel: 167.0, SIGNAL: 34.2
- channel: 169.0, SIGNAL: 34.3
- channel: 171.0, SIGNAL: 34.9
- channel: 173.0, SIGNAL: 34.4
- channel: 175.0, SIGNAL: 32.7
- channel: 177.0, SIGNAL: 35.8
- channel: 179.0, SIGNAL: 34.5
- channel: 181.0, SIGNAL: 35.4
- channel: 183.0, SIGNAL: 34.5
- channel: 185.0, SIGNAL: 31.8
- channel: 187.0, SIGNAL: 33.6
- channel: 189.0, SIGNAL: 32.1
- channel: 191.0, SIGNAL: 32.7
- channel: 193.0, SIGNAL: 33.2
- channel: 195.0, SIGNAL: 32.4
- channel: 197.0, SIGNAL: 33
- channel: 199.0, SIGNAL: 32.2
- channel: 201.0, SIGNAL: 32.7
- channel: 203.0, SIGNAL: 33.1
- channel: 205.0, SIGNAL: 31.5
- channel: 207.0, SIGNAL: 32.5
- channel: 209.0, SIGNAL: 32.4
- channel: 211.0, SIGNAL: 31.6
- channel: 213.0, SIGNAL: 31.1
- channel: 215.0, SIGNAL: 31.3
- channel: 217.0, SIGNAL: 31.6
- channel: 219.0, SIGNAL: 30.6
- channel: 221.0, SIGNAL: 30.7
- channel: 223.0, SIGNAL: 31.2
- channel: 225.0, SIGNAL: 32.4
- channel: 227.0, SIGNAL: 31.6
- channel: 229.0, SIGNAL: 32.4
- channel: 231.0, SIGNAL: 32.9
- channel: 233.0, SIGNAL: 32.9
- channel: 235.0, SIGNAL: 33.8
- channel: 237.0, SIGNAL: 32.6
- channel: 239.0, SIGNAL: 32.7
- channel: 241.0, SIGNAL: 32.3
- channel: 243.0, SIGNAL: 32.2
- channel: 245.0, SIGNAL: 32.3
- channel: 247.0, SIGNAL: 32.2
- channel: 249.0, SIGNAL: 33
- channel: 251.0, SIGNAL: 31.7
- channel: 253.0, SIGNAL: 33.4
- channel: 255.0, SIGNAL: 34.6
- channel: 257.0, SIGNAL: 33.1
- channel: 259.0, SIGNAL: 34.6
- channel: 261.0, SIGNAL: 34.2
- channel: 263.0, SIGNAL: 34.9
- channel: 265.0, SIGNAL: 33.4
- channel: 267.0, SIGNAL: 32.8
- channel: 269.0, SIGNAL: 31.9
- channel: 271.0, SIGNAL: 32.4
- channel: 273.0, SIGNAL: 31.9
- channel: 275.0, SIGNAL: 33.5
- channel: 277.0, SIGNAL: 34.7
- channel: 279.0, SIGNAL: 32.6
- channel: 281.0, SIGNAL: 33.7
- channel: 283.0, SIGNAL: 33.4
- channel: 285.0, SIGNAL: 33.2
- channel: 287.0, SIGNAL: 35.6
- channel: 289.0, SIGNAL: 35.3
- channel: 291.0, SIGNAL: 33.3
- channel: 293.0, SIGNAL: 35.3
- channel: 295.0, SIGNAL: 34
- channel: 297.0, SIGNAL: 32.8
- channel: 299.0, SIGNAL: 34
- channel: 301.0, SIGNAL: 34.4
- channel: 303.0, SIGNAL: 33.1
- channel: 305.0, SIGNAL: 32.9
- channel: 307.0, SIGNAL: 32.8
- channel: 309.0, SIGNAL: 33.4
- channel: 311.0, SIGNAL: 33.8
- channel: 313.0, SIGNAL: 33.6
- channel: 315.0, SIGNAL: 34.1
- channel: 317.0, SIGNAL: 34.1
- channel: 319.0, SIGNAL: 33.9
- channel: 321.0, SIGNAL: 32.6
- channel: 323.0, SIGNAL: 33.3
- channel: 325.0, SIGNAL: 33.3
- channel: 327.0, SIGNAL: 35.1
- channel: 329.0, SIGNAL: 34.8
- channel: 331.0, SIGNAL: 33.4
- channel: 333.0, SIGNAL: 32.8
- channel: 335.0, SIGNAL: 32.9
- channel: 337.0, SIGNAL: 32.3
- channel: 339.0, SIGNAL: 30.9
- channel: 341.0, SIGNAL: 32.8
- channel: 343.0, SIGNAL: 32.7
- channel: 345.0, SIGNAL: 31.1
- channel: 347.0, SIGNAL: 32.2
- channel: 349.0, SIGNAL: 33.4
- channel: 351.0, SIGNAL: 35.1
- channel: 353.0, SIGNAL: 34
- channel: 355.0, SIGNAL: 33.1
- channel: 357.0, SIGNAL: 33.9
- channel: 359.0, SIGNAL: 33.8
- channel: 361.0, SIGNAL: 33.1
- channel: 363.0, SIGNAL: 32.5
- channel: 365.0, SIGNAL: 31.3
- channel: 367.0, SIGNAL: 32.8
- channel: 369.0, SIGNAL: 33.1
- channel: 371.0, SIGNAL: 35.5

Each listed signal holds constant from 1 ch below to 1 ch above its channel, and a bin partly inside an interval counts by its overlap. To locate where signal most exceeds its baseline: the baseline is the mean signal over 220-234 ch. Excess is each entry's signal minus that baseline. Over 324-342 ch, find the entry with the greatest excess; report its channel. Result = 327.0 ch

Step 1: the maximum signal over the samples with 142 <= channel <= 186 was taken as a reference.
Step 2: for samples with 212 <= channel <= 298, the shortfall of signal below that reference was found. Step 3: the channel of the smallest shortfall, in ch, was 287.0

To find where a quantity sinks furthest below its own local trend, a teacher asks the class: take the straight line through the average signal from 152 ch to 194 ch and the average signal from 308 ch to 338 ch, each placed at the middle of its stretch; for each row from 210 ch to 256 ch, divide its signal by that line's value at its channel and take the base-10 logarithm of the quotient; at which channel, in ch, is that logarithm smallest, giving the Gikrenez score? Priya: 219.0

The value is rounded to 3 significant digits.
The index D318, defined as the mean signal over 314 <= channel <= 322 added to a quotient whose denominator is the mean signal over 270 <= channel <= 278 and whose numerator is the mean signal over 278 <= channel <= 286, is 34.7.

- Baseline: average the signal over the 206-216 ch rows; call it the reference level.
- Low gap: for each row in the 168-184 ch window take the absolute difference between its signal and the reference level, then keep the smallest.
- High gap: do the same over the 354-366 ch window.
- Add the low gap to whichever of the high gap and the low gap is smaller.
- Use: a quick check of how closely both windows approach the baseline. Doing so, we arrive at 1.4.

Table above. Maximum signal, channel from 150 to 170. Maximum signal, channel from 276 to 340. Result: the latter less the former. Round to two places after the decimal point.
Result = -2.00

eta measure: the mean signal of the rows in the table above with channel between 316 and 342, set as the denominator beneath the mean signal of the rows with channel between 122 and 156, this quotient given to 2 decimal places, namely 1.13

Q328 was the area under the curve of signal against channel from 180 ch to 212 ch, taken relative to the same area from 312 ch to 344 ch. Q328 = 1.0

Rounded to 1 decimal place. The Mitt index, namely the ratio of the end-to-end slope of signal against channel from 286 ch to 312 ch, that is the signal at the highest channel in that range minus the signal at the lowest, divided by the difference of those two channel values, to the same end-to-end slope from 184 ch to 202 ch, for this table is -1.3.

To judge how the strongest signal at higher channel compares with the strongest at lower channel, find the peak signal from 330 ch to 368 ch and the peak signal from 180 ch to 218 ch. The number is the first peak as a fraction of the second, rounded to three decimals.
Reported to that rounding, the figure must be 0.992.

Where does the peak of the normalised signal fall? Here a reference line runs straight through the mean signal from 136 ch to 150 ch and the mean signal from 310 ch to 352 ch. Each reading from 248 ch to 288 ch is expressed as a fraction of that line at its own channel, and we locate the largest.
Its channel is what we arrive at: 287.0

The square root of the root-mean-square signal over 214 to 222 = 5.57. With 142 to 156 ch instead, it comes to 6.04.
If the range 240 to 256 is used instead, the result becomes 5.72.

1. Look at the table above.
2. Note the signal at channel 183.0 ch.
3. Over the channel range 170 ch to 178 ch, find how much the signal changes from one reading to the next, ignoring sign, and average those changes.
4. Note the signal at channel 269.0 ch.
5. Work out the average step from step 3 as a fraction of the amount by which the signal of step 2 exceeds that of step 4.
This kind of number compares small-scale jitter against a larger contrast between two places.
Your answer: 0.68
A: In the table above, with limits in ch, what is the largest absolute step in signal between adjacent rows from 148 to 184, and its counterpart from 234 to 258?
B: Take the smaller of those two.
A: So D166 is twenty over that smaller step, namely 12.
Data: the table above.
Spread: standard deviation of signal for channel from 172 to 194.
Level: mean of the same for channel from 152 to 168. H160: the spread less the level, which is -34.4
